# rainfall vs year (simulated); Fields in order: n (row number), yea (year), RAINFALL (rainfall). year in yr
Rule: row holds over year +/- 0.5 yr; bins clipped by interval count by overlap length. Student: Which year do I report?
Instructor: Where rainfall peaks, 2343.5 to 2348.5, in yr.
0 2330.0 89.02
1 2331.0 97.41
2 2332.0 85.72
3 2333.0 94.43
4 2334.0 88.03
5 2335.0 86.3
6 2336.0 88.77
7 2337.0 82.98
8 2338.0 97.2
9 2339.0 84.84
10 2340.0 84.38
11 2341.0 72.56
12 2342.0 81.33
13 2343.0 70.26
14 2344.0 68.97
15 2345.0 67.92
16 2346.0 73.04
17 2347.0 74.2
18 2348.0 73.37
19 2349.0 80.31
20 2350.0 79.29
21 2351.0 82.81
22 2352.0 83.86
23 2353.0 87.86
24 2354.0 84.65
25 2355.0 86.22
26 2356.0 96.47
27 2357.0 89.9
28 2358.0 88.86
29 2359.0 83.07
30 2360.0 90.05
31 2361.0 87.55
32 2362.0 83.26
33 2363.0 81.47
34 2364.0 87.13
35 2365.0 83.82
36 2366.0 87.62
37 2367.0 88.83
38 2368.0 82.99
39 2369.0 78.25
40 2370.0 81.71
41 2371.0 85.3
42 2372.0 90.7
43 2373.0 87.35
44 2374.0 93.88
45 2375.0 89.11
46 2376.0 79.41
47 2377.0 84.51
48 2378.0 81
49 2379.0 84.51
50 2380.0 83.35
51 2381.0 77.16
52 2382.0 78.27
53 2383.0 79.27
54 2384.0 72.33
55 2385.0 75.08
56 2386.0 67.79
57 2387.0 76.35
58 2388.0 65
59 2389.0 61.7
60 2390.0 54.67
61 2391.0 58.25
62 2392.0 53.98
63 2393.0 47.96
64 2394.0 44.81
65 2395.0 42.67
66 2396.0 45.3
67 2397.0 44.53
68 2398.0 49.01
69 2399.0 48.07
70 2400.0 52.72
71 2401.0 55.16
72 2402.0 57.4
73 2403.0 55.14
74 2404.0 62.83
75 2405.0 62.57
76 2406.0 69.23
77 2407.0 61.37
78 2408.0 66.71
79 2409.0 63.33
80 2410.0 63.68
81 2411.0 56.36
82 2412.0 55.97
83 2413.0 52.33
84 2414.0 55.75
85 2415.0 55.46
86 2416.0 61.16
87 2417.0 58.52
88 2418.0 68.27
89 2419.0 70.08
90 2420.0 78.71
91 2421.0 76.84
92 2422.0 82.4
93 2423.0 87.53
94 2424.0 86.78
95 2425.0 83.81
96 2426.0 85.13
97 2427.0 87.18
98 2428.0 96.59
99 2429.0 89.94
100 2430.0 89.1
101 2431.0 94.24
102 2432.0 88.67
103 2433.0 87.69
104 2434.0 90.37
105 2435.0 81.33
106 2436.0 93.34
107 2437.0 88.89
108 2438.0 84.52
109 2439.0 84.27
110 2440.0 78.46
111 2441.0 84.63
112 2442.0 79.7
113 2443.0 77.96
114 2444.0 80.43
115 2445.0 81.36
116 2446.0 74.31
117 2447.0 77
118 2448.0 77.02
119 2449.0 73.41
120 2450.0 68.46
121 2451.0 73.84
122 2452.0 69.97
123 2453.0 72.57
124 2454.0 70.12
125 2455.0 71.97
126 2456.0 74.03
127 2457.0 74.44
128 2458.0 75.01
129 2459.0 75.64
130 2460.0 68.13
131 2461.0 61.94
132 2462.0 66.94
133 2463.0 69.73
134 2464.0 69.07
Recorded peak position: 2347.0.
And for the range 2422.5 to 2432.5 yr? 2428.0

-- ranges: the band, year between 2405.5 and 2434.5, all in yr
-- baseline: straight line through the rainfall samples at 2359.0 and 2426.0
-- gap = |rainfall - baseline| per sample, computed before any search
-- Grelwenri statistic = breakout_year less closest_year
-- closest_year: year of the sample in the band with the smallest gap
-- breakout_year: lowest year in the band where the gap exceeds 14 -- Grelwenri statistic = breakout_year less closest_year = -20 yr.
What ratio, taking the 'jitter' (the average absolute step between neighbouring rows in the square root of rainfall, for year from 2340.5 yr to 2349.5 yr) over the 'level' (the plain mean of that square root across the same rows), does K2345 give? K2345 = 0.031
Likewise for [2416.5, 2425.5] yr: 0.030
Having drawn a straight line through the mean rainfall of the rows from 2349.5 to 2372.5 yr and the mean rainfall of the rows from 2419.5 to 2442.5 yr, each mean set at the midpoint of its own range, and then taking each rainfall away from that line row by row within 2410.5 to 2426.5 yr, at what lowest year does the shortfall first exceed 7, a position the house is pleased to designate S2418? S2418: 2411.0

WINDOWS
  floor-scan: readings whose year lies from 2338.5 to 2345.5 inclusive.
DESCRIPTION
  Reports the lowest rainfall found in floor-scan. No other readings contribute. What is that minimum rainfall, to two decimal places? 67.92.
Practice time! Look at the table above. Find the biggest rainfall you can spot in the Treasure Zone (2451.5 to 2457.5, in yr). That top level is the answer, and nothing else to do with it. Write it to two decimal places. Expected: 74.44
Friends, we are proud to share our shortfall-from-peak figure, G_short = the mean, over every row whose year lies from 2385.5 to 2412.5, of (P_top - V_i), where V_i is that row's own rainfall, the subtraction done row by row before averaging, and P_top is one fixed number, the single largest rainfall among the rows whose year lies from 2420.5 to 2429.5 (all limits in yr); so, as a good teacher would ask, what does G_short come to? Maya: 39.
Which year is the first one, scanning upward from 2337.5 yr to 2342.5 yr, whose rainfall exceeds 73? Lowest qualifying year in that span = 2338.0 yr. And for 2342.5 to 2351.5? 2346.0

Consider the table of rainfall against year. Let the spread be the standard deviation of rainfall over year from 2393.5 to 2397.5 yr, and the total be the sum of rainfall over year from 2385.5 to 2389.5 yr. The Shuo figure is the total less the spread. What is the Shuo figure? 270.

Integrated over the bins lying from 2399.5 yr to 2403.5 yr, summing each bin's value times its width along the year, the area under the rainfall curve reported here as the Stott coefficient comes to 220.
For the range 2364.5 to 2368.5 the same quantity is 343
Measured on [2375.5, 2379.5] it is 329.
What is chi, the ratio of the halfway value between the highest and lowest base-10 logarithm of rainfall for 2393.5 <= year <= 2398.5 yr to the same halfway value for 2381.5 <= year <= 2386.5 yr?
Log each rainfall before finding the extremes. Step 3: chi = 0.89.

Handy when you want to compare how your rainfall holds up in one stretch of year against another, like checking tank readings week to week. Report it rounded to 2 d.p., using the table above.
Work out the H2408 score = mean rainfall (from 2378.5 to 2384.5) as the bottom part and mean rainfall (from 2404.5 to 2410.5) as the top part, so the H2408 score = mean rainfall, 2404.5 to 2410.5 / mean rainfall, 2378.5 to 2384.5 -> 0.81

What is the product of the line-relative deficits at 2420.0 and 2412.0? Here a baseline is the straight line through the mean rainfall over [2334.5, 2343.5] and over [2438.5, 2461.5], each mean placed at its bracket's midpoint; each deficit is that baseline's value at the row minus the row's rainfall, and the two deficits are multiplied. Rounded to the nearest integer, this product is -33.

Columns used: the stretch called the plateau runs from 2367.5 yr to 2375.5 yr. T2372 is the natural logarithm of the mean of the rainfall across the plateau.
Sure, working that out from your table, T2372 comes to 4.46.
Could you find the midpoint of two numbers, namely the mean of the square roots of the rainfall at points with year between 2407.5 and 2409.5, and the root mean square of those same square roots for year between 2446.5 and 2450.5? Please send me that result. 8.33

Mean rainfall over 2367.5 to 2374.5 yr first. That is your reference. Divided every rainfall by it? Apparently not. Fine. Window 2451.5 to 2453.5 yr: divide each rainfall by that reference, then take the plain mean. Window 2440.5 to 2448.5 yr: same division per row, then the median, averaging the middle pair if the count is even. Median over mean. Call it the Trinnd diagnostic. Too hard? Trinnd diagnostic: 1.1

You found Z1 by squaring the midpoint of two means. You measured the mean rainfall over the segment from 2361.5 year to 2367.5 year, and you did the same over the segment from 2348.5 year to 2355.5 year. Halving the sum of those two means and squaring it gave 7134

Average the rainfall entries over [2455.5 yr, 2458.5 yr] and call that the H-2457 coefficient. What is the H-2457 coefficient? 74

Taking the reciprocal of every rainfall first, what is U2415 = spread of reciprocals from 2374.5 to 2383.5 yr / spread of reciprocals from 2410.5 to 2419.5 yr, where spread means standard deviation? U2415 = 0.3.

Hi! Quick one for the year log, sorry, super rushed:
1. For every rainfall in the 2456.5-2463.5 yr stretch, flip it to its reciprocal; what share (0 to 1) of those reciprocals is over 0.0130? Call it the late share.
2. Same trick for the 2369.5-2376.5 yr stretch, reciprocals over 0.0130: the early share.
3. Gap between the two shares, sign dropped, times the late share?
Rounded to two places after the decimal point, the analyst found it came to 1.00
